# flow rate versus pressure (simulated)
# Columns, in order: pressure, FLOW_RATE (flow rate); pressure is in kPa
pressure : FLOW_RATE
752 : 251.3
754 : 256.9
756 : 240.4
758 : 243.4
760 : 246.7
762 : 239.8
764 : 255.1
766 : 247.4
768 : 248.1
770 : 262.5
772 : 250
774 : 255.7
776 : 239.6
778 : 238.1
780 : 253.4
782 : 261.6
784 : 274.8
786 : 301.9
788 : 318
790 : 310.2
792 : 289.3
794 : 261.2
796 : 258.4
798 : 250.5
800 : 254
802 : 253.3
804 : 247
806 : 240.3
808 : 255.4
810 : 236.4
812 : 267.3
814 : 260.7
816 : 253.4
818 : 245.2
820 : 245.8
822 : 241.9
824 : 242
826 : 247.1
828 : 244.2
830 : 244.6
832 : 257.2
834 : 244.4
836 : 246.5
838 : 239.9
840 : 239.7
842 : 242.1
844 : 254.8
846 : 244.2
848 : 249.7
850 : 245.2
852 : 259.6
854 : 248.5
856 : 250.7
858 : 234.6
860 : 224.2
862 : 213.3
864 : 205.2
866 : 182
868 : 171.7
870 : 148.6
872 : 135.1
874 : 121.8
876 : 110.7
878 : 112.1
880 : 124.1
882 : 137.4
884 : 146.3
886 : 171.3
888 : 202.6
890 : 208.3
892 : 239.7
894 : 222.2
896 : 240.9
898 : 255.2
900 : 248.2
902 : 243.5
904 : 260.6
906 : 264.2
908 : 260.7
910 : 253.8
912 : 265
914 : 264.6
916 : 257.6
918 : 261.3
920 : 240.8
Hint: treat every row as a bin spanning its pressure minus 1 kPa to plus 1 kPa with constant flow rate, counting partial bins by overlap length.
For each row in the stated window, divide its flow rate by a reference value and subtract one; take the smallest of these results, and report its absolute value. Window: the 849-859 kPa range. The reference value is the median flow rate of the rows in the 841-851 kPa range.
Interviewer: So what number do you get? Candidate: 0.043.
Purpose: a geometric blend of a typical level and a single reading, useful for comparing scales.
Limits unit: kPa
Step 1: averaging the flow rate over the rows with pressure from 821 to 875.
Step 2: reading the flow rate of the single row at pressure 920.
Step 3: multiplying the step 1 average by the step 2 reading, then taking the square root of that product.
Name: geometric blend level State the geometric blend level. 233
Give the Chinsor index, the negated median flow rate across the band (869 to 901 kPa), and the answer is -160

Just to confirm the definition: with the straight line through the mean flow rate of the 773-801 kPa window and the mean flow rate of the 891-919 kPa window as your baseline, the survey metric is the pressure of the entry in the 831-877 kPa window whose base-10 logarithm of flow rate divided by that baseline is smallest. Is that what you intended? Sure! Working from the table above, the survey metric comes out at 876 kPa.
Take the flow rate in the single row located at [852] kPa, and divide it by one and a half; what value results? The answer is 173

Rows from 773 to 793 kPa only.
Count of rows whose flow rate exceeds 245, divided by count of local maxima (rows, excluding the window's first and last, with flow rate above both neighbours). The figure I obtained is 8.0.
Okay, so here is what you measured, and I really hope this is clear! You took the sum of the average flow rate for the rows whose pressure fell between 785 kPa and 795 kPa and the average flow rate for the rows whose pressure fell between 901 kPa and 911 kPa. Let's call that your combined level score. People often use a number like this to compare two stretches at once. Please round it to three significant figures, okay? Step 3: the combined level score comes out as 553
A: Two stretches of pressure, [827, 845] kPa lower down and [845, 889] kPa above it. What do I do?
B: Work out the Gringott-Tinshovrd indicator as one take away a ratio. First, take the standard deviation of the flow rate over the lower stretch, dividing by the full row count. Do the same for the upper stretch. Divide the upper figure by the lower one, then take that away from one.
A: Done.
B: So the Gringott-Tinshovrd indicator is -7.8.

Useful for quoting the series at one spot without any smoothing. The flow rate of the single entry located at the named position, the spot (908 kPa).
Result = 260.7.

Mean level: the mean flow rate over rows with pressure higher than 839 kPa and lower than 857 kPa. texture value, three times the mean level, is 745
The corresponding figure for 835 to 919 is 651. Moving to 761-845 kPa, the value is 766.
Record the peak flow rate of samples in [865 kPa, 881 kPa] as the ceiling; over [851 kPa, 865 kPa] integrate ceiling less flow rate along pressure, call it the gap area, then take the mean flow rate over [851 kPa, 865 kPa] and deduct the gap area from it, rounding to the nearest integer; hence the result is 958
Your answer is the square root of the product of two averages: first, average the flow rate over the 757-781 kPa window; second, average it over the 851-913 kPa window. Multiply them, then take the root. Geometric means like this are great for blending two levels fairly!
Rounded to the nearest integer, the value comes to 226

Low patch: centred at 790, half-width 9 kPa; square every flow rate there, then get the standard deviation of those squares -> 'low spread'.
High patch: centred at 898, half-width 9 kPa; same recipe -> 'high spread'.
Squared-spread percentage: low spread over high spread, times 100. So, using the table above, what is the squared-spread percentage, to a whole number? 167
